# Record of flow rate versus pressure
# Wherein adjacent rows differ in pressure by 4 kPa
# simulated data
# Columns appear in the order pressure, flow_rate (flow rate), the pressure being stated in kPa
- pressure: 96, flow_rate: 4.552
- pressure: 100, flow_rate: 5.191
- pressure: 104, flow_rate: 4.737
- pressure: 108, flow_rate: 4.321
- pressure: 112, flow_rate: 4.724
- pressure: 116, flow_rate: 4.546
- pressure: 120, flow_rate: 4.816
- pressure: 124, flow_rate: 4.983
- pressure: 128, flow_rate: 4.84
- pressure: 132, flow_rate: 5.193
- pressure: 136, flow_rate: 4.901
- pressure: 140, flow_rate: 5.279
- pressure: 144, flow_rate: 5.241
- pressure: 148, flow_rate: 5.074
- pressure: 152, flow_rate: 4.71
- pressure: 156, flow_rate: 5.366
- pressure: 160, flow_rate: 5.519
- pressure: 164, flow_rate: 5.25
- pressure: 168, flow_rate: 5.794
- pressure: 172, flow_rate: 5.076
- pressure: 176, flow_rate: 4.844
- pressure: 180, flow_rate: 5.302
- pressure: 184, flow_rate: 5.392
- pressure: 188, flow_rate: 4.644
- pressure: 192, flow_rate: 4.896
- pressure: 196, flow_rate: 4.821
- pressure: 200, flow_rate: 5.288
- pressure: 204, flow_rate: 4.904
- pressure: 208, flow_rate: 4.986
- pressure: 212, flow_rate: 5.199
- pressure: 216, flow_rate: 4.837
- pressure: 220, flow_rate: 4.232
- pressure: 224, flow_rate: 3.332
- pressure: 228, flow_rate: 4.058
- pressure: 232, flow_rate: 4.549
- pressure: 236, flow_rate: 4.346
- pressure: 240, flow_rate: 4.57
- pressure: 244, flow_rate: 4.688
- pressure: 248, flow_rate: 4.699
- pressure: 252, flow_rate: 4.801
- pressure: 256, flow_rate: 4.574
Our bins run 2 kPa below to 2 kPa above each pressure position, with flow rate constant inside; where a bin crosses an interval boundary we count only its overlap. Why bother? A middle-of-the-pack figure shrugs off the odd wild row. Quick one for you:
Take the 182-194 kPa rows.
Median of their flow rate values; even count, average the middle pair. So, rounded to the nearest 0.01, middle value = 4.90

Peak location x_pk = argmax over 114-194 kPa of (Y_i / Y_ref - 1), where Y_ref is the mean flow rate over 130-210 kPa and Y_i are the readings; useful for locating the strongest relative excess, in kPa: 168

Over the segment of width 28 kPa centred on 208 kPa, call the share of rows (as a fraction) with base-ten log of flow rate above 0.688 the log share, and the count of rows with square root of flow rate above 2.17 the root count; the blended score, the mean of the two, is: 3.3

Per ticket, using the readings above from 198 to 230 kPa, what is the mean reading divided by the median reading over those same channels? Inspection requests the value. 0.945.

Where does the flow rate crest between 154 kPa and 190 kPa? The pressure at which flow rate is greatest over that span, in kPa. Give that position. 168 kPa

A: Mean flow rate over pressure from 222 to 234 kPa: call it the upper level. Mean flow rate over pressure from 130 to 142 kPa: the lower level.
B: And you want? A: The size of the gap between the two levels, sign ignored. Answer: 1.14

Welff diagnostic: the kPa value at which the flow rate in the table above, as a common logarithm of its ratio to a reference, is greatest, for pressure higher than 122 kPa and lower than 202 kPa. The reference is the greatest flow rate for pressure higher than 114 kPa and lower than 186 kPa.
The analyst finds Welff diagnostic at 168 kPa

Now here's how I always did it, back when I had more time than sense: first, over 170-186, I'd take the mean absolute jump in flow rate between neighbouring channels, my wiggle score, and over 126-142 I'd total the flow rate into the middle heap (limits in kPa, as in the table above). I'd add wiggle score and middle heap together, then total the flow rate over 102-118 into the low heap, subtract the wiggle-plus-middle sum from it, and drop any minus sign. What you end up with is 2.1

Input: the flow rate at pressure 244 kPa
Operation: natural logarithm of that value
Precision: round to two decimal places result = 1.55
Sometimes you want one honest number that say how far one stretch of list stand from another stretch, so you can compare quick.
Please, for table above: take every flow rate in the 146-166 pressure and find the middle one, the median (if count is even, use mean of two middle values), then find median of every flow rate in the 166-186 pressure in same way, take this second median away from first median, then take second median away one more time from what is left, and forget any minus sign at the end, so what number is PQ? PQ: 5.35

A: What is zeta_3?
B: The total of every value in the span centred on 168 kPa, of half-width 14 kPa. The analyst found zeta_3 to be 37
